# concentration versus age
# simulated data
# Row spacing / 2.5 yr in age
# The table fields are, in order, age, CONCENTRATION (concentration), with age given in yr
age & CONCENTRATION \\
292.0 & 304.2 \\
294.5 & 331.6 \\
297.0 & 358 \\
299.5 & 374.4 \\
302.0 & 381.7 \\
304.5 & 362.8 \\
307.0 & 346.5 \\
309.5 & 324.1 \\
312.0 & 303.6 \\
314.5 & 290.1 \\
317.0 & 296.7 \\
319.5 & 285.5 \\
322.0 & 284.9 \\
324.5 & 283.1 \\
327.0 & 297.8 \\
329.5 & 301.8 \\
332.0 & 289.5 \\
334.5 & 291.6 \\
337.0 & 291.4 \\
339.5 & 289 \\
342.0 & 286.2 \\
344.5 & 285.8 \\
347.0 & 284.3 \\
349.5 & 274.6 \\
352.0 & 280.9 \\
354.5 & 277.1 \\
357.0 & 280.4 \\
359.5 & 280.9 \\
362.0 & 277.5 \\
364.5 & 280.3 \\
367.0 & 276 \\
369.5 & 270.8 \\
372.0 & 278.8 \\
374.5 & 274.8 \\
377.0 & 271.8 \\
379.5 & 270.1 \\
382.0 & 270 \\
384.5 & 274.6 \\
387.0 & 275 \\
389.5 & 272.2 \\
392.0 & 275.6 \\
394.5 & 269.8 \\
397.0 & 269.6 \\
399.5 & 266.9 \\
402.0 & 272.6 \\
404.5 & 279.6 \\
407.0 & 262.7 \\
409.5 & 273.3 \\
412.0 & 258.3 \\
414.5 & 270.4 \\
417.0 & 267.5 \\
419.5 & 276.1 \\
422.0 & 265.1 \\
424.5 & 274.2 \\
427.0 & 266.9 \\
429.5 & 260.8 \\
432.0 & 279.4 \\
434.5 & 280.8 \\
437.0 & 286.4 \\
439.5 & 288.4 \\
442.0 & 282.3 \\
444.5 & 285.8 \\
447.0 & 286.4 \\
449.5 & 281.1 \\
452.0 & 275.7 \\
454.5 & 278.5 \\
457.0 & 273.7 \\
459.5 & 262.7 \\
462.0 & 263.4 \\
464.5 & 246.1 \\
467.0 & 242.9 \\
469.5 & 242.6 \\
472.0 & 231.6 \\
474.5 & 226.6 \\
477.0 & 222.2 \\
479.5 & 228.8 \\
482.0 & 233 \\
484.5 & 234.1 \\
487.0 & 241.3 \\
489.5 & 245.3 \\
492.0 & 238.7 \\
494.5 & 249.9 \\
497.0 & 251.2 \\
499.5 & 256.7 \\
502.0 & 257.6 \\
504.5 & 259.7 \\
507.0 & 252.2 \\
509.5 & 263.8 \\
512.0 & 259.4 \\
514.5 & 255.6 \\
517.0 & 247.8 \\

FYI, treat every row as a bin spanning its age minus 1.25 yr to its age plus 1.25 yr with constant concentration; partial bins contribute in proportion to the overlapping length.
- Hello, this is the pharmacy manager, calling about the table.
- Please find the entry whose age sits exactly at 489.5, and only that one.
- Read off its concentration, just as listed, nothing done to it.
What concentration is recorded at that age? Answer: 245.3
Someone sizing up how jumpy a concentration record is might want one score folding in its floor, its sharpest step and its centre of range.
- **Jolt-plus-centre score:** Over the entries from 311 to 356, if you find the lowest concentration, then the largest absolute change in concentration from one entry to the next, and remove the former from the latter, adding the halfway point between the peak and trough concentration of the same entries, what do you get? 29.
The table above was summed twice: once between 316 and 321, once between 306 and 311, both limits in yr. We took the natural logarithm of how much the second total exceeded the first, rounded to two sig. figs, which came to 4.5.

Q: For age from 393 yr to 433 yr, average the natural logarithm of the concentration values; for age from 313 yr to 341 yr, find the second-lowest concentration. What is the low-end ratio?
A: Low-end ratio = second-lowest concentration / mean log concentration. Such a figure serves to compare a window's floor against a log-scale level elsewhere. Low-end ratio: 50.9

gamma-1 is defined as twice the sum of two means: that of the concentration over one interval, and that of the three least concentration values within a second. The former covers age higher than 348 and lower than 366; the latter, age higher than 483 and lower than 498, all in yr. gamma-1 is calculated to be 1034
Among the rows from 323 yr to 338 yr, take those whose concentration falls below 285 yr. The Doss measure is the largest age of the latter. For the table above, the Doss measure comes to 324.5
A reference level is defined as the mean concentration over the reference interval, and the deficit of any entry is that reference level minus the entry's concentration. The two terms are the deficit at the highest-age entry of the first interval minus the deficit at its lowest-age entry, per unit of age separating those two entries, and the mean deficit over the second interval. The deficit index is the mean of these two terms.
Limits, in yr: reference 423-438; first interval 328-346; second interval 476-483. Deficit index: 24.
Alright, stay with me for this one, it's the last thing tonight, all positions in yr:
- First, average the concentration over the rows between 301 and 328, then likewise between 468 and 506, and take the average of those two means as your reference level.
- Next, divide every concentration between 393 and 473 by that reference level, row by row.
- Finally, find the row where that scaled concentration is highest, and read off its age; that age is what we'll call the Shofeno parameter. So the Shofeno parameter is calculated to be 439.5 yr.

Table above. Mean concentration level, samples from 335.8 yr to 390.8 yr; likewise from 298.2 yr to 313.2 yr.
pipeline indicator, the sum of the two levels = 627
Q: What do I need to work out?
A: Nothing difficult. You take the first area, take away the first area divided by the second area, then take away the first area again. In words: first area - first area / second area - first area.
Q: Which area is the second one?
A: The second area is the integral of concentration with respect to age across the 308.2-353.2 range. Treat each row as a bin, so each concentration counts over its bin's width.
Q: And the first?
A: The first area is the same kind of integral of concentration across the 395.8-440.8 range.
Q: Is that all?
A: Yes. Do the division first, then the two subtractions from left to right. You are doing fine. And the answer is -0.93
